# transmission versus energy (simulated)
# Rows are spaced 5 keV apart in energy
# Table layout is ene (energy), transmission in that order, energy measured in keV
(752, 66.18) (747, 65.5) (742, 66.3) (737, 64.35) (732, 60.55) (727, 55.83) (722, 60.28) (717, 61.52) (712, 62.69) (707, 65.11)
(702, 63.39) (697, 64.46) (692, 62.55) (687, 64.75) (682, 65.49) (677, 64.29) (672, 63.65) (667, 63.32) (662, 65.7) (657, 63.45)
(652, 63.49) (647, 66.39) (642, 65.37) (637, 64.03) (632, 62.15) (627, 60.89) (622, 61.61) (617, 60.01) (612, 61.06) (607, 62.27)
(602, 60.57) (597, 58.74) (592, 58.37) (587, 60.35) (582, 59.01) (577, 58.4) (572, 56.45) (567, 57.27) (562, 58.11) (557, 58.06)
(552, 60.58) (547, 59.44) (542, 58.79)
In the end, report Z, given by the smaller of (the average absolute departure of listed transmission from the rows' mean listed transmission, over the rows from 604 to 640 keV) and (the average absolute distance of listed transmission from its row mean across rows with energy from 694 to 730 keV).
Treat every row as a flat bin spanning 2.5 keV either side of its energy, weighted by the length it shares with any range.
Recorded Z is 0.94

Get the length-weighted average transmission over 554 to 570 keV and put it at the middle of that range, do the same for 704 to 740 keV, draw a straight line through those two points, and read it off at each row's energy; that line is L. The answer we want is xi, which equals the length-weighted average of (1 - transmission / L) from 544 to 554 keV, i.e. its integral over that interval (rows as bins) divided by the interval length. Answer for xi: -0.04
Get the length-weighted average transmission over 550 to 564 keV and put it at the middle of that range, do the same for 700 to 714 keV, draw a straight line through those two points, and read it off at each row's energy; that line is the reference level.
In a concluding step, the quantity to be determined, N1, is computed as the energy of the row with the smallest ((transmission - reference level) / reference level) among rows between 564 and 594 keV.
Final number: 572 keV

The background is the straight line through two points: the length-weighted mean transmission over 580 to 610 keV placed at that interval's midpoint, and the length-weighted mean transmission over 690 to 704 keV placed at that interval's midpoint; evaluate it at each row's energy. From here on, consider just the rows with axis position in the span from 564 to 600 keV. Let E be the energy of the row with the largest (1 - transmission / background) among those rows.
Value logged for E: 572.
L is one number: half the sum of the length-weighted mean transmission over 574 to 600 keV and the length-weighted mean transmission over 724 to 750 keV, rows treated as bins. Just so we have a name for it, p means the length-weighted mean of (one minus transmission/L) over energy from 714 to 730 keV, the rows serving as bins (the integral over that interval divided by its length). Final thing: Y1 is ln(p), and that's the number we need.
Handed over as -3.78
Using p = 0.023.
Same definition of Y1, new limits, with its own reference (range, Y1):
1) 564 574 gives -2.77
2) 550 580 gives -3.14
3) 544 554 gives -4.30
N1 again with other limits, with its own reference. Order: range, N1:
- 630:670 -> 632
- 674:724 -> 722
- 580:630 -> 592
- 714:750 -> 727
